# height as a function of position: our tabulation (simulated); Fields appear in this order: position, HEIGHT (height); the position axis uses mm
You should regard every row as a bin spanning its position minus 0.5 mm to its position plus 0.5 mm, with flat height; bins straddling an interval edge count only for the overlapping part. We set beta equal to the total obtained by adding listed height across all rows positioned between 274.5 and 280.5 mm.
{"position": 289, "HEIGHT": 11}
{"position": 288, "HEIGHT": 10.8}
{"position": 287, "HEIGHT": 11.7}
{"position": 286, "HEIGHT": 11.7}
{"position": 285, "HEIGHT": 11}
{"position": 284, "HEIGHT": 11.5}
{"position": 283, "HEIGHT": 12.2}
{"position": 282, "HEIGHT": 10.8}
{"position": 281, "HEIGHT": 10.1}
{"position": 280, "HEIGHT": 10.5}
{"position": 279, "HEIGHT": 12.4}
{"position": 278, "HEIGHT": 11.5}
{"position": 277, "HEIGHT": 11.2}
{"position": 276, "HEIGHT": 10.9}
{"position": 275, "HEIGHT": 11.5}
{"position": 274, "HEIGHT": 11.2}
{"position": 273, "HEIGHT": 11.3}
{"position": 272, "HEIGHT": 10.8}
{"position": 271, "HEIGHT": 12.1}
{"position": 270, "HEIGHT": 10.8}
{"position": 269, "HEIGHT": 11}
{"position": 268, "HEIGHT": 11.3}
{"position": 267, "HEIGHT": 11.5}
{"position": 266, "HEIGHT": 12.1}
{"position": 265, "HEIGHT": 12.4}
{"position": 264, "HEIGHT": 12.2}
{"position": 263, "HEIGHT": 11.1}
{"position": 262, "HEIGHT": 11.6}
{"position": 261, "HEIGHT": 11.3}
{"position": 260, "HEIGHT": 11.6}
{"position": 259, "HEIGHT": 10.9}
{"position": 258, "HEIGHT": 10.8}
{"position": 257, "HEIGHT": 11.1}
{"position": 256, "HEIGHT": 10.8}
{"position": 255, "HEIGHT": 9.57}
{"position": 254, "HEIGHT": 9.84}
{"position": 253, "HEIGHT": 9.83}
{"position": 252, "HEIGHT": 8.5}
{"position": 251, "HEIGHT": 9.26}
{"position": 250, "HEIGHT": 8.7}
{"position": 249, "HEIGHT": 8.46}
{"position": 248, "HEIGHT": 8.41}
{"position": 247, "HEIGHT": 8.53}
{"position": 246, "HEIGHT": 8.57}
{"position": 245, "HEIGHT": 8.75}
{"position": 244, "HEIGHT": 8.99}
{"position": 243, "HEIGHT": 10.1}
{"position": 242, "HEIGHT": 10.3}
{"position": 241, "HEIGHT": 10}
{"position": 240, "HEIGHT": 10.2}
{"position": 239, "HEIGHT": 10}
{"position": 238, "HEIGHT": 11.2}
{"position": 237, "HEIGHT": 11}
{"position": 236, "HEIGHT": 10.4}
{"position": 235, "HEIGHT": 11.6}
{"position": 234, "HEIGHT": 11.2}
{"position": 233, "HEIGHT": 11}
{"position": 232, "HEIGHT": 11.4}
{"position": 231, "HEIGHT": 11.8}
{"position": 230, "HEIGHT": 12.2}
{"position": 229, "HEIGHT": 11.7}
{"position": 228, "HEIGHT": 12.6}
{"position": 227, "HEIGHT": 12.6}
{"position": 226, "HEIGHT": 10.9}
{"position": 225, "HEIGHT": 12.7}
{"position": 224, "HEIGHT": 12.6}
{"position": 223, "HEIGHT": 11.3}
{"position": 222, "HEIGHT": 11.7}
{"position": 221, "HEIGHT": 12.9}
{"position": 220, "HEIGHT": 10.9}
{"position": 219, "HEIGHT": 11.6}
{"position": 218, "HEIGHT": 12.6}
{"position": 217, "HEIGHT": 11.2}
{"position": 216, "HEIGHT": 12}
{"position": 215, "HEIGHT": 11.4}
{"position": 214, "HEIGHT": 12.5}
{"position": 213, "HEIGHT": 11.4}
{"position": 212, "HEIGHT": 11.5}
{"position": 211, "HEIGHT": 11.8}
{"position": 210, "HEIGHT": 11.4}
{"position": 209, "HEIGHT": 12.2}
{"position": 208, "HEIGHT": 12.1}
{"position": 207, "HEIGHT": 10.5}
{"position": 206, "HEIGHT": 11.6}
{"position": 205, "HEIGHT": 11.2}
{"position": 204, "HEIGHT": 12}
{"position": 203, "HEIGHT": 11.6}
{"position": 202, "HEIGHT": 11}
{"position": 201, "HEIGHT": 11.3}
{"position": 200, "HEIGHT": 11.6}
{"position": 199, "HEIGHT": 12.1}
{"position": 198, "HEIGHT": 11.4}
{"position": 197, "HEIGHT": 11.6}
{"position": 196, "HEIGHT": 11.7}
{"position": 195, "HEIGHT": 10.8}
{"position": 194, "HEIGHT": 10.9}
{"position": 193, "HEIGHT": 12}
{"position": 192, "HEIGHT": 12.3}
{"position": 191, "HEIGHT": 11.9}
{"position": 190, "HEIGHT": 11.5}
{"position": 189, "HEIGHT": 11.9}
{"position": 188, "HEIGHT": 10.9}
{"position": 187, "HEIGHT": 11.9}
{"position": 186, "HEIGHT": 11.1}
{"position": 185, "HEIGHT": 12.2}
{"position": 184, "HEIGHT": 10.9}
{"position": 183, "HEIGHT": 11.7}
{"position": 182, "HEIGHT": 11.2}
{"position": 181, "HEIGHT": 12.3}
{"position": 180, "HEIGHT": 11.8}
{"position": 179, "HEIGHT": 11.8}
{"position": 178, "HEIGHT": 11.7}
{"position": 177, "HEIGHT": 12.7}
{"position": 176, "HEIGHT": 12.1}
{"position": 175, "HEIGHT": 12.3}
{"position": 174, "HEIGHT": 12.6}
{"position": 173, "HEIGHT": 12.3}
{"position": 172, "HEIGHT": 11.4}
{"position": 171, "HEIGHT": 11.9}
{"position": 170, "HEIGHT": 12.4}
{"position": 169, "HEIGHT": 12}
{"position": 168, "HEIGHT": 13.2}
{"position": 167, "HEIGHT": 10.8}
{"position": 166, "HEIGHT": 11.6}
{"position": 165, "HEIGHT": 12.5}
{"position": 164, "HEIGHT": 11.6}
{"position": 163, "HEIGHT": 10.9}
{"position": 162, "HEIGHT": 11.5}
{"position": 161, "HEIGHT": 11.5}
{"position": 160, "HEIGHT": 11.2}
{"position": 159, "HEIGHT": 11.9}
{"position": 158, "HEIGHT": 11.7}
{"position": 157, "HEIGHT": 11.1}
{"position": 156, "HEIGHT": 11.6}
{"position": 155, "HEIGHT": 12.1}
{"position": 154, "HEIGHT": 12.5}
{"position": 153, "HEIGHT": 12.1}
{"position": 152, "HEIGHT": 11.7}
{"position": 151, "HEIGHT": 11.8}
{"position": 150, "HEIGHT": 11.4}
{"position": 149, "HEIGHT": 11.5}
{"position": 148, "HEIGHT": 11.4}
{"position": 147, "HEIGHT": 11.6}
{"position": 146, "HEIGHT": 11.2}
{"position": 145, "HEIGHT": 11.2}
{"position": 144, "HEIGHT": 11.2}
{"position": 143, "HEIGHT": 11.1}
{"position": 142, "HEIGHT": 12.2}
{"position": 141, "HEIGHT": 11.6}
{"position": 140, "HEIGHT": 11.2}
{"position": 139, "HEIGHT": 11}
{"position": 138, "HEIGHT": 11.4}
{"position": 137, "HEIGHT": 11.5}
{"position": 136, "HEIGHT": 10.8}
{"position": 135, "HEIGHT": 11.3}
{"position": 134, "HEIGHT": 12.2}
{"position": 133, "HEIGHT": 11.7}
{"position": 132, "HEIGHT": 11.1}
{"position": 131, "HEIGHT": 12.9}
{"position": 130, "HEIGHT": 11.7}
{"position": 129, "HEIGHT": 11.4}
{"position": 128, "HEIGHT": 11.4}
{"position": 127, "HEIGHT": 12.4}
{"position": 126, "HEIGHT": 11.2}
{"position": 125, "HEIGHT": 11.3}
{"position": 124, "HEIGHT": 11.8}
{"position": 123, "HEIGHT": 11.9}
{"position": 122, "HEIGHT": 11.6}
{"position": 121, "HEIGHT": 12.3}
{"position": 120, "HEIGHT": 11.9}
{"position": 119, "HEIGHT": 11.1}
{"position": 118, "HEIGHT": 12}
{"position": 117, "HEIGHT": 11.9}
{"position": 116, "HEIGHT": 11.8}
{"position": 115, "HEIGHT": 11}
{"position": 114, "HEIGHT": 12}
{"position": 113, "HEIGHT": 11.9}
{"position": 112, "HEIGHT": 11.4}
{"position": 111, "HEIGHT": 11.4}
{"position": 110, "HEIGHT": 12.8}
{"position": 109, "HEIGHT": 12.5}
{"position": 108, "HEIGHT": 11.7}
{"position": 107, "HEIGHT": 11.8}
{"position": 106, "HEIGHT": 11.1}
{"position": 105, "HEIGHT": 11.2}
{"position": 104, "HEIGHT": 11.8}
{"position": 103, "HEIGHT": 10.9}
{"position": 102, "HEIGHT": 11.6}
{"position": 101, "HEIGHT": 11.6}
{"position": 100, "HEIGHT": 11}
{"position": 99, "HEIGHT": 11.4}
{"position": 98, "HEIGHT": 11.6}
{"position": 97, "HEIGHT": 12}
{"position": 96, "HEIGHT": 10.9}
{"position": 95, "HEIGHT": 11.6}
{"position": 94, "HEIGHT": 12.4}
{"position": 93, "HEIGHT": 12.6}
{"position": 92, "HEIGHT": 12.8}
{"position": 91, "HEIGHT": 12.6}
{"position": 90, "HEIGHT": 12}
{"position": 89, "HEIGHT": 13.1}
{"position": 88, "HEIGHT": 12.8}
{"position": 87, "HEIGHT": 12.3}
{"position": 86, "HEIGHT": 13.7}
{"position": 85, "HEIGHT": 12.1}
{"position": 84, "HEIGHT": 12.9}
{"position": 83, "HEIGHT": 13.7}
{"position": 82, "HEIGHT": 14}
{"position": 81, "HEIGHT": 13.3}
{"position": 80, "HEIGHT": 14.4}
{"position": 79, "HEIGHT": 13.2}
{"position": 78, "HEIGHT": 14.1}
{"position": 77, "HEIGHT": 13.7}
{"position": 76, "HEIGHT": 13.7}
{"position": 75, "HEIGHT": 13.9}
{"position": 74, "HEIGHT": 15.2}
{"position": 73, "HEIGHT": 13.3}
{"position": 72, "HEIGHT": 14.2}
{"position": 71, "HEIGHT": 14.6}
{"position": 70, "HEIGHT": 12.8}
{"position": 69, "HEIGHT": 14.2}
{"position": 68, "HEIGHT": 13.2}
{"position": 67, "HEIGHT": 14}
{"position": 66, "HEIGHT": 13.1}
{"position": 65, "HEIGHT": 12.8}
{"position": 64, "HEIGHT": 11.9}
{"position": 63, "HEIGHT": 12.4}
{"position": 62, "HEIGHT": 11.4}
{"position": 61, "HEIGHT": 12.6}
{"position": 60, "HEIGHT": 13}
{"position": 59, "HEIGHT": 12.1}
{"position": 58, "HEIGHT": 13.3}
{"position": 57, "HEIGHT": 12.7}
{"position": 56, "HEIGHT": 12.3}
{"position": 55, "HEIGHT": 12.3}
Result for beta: 68.0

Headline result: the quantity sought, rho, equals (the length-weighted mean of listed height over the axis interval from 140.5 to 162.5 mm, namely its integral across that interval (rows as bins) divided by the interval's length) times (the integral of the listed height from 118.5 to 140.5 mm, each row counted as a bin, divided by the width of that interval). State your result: 134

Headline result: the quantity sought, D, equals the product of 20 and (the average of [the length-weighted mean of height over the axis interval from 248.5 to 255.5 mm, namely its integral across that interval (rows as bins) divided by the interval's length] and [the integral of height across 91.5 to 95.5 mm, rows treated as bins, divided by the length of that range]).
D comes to 215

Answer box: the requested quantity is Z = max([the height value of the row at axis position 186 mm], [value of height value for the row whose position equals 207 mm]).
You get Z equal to 11.1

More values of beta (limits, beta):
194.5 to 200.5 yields 69.2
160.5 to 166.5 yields 69.6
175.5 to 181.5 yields 72.4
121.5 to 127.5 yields 70.2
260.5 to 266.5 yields 70.7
